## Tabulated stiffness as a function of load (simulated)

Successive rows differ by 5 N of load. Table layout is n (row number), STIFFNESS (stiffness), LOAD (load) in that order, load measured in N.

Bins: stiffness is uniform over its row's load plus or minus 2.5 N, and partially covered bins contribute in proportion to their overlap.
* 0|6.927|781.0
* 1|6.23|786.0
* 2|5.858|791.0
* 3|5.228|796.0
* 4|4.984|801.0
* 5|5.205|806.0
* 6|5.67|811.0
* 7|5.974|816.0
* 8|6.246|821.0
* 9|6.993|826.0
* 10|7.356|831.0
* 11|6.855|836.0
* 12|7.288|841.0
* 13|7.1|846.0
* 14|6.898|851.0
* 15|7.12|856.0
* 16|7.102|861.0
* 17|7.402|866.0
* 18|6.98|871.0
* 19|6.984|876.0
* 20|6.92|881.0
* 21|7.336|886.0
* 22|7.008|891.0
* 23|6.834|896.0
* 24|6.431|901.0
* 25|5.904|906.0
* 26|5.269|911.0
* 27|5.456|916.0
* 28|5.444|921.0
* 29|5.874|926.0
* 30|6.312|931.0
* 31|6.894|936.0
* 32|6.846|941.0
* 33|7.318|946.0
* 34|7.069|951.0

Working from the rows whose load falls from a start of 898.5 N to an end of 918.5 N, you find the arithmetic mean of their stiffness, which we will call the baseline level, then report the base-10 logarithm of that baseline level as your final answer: 0.761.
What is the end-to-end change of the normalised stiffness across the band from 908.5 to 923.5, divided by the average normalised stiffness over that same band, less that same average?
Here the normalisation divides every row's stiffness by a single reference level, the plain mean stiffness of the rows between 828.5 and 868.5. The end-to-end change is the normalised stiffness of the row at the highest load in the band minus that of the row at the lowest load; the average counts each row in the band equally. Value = -0.72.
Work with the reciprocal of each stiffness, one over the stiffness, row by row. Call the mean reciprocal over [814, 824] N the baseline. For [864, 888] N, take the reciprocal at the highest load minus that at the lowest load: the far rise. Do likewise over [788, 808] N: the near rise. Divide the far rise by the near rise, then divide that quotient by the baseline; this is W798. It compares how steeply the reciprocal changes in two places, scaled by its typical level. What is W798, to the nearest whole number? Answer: 0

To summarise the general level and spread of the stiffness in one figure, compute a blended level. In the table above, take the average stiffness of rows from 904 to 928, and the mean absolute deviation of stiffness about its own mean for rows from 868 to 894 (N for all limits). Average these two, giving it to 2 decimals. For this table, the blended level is 2.85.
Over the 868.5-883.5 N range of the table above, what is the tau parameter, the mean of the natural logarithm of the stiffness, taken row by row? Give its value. 1.94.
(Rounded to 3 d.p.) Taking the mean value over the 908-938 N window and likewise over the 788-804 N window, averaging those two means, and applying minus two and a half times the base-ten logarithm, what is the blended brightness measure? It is -1.874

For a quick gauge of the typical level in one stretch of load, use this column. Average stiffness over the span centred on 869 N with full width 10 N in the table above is 7.2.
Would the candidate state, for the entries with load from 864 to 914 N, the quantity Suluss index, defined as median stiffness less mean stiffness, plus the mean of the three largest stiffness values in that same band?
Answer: 7.5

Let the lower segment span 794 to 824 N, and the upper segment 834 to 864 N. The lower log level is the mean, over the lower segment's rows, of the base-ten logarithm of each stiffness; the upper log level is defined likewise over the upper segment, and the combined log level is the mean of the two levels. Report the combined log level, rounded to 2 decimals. 0.80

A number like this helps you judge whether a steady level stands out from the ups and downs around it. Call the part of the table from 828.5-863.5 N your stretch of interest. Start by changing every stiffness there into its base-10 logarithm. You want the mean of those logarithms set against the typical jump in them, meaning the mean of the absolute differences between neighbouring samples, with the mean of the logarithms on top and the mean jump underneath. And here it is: 53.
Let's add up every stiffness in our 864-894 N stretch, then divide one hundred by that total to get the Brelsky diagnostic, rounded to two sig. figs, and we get 2.3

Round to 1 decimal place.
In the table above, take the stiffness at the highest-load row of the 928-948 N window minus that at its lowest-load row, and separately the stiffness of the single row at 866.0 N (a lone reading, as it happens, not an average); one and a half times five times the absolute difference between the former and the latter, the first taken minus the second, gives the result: 48.0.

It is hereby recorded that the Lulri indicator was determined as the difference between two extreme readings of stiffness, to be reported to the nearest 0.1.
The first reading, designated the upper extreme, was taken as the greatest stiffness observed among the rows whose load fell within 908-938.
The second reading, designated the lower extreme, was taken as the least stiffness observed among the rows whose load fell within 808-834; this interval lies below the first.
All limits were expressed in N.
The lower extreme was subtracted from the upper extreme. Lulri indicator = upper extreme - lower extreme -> 1.2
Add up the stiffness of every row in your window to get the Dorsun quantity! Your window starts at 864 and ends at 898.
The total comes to 49.5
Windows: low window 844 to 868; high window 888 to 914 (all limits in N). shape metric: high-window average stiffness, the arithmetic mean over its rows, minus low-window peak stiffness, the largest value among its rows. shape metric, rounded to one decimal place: -1.1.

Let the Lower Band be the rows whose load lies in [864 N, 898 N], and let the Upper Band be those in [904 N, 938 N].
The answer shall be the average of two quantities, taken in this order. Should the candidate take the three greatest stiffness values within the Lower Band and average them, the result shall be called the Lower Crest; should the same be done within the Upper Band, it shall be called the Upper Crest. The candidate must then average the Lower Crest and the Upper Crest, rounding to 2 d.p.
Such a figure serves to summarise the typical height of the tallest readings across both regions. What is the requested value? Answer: 6.81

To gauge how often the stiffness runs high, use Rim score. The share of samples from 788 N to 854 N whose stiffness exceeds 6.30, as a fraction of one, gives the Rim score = 0.46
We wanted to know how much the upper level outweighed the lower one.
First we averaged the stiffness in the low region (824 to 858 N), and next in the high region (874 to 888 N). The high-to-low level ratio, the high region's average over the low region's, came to 1.00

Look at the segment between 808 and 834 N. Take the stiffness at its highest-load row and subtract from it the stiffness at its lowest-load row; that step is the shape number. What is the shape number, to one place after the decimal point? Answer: 1.7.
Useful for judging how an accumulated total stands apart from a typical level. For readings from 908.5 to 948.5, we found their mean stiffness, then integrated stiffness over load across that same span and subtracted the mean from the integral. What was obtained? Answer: 241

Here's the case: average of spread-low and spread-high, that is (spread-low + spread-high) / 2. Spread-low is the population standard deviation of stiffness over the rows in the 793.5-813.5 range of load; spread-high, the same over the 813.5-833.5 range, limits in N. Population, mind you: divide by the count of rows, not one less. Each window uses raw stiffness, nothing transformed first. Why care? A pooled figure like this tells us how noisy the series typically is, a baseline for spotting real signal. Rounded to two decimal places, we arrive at 0.40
